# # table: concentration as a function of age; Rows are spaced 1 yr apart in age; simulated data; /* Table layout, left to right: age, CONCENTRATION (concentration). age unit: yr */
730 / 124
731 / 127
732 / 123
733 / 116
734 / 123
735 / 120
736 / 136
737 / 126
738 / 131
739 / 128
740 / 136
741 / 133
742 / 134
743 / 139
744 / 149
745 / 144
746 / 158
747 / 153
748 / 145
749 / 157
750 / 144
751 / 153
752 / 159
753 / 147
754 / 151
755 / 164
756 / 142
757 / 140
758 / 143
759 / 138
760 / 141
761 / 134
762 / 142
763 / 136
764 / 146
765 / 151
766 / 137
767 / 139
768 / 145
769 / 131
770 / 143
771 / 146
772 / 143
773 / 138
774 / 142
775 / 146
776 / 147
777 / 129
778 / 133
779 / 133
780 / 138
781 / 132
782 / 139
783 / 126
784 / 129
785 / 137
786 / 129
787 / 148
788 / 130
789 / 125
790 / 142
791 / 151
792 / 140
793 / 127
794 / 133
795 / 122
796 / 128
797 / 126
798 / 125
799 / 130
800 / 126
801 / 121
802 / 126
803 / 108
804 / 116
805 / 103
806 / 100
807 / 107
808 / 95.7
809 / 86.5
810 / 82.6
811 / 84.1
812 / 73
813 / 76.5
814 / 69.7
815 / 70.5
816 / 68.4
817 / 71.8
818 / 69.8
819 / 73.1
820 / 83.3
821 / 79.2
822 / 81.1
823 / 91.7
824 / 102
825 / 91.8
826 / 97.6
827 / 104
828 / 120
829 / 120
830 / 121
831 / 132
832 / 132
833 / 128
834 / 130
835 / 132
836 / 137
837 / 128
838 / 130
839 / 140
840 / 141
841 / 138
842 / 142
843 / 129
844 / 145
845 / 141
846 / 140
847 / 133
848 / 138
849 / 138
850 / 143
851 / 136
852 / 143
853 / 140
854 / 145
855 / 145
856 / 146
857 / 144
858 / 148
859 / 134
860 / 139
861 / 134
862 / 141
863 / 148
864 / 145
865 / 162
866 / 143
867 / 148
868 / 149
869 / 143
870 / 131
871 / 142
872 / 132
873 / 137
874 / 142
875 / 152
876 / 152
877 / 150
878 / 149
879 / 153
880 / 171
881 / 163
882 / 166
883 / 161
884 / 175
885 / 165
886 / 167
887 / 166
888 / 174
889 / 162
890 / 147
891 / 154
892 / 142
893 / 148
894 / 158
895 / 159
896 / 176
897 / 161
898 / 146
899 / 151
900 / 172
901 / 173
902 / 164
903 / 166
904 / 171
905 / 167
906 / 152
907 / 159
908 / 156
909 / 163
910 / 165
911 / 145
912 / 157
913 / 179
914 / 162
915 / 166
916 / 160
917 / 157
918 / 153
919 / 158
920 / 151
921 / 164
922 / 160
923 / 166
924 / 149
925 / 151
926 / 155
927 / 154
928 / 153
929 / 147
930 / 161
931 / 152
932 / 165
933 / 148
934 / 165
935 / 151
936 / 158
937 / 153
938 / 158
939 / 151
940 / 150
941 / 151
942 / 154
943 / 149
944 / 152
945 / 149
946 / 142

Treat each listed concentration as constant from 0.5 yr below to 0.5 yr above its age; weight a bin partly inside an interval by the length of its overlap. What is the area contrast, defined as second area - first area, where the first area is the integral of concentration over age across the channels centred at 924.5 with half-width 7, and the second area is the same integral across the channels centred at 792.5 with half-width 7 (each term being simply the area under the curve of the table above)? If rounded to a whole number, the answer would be -318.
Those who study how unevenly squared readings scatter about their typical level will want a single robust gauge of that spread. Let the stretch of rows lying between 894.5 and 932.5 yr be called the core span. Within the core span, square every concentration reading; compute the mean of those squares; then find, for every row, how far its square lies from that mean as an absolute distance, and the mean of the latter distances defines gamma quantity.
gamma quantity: 2156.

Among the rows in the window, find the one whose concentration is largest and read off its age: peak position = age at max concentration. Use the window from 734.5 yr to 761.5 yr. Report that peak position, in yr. 755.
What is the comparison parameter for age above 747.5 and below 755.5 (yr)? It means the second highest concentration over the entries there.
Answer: 159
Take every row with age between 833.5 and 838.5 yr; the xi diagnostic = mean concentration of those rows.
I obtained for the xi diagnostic 131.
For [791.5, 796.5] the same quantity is 130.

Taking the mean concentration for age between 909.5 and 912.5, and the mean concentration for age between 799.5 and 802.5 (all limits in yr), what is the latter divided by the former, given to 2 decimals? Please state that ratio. 0.80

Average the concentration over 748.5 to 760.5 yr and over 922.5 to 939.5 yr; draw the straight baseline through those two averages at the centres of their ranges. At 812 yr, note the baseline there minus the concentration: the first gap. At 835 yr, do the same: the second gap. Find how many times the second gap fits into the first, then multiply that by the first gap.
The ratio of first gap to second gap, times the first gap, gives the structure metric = 310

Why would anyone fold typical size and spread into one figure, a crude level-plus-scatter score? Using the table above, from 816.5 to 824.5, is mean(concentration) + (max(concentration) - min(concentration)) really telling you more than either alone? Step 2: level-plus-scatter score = 114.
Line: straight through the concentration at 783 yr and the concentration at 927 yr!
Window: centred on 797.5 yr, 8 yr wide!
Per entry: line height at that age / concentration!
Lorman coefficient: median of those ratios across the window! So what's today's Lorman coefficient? 1.02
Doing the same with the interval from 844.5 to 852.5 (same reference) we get 1.00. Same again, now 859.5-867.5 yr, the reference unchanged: 0.99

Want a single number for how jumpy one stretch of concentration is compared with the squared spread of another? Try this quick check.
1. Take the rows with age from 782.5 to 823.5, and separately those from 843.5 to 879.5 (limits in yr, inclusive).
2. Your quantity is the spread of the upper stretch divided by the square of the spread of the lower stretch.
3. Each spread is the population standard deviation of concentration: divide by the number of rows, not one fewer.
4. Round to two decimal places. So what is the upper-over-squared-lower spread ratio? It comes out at 0.01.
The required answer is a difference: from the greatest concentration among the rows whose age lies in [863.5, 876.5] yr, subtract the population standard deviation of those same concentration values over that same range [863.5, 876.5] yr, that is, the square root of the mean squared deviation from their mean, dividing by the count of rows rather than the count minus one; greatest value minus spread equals 154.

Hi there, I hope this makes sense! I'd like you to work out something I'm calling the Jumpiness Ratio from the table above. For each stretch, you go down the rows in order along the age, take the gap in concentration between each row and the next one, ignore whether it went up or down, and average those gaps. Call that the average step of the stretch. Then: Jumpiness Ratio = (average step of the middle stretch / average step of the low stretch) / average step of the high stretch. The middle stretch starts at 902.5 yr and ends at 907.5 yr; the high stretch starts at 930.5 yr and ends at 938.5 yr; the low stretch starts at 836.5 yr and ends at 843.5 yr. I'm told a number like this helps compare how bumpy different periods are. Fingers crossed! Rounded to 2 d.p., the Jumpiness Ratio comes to 0.13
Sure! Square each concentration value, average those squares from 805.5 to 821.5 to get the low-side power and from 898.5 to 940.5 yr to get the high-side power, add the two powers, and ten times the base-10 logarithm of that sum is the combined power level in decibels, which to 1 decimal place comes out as 45.0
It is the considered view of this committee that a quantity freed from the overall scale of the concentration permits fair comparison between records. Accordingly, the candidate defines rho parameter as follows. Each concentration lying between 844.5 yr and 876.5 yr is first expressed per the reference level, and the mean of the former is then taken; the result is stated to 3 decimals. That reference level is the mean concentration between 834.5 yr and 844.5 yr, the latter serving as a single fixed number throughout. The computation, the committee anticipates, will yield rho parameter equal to 1.045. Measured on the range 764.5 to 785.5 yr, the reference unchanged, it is 1.015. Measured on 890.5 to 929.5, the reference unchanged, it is 1.165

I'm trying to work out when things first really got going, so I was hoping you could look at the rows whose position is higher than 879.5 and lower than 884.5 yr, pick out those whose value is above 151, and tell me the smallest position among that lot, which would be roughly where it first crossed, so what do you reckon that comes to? 880 yr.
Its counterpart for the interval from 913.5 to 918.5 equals 914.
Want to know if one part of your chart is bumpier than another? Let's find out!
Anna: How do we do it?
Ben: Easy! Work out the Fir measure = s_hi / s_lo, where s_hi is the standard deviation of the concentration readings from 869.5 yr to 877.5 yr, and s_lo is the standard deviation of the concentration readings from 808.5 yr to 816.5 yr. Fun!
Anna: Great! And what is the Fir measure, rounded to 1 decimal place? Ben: 1.2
